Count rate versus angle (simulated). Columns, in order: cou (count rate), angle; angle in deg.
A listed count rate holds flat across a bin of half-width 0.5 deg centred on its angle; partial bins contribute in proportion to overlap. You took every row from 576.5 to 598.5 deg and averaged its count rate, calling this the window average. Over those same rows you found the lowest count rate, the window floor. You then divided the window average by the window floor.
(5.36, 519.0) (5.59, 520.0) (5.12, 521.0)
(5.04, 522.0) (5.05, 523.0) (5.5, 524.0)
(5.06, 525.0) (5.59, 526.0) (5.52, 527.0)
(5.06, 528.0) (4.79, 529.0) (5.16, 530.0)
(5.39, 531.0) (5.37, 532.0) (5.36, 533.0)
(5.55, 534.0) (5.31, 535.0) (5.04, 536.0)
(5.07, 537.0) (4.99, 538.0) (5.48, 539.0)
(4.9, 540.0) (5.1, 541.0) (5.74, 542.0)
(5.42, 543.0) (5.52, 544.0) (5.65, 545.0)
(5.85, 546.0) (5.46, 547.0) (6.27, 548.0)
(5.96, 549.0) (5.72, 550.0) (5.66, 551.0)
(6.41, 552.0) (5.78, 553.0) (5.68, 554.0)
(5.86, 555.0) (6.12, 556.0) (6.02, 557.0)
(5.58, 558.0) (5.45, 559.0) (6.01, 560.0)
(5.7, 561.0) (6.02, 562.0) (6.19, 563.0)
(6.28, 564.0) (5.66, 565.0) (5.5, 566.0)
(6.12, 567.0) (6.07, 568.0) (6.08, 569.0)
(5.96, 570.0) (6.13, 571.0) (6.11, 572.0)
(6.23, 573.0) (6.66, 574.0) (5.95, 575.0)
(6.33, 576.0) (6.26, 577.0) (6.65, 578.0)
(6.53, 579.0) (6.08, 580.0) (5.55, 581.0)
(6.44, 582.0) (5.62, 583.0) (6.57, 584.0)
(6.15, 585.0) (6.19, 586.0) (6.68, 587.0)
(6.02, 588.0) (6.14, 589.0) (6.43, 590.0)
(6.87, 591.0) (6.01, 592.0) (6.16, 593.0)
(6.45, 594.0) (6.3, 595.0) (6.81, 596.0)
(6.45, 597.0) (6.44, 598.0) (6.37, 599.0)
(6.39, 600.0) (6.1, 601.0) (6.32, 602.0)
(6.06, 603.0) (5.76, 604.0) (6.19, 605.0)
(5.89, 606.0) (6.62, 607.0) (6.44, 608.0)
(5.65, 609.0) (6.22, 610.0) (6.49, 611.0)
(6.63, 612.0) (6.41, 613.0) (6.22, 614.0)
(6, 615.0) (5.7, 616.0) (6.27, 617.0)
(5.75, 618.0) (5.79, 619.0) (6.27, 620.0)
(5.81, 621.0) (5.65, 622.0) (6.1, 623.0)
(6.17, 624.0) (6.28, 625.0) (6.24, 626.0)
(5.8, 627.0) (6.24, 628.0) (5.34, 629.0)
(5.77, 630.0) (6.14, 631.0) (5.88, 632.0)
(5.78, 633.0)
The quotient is 1.14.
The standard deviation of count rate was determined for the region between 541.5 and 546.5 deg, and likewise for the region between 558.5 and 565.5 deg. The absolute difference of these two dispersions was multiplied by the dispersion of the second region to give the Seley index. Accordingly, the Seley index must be 0.04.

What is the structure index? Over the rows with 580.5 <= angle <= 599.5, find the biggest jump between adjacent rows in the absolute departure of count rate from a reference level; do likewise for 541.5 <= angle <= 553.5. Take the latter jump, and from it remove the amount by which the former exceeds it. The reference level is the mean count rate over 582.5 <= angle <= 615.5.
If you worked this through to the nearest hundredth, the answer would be 1.06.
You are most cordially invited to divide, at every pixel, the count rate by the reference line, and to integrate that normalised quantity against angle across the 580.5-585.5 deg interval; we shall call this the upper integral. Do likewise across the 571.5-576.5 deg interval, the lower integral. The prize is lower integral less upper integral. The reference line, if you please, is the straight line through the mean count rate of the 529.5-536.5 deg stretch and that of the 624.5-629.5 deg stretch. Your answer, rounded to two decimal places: 0.23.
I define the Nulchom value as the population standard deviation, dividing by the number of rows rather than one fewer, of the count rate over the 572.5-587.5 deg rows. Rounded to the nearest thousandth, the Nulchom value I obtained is 0.342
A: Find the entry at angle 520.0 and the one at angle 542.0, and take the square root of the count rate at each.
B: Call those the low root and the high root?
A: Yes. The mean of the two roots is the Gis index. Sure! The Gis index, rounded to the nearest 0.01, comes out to 2.38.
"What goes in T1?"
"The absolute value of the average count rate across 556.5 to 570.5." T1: 5.90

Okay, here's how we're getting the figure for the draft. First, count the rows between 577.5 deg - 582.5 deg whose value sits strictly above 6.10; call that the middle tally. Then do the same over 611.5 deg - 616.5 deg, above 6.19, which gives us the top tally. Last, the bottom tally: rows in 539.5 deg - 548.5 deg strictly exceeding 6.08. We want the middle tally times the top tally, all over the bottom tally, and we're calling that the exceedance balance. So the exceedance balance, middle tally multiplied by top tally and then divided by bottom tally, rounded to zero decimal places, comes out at 9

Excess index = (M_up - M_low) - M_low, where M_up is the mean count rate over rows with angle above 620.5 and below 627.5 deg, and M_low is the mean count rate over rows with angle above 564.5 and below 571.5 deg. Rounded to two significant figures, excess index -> -5.9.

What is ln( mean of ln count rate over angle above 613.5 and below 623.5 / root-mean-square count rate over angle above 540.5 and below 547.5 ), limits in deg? -1.13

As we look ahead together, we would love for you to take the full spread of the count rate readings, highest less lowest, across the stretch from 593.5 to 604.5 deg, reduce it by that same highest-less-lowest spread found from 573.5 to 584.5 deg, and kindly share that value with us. -0.06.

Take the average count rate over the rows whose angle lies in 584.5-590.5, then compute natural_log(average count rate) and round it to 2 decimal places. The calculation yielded 1.84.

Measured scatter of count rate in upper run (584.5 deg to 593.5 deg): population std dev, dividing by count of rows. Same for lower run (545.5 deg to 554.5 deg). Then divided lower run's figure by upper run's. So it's 1.01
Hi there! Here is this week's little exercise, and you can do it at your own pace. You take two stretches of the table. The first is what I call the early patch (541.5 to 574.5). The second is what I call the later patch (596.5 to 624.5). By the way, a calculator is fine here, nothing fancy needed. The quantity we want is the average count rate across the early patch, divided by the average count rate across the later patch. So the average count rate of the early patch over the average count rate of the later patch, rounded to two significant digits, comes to 0.96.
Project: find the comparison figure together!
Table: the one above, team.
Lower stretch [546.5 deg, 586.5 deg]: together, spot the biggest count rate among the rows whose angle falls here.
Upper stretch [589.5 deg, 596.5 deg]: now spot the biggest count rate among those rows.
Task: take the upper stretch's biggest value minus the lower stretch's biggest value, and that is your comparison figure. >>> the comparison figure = 0.2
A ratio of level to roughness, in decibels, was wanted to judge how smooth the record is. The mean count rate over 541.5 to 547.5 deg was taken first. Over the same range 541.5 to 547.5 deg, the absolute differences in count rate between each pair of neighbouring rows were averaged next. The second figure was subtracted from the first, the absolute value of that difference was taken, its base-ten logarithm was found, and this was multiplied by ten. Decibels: 7.31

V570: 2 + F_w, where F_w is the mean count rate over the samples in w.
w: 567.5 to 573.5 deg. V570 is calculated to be 8.10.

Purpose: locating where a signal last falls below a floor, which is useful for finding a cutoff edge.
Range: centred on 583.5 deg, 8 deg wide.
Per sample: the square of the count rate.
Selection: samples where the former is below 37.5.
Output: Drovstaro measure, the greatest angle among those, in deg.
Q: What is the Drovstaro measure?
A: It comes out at 583.0 deg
